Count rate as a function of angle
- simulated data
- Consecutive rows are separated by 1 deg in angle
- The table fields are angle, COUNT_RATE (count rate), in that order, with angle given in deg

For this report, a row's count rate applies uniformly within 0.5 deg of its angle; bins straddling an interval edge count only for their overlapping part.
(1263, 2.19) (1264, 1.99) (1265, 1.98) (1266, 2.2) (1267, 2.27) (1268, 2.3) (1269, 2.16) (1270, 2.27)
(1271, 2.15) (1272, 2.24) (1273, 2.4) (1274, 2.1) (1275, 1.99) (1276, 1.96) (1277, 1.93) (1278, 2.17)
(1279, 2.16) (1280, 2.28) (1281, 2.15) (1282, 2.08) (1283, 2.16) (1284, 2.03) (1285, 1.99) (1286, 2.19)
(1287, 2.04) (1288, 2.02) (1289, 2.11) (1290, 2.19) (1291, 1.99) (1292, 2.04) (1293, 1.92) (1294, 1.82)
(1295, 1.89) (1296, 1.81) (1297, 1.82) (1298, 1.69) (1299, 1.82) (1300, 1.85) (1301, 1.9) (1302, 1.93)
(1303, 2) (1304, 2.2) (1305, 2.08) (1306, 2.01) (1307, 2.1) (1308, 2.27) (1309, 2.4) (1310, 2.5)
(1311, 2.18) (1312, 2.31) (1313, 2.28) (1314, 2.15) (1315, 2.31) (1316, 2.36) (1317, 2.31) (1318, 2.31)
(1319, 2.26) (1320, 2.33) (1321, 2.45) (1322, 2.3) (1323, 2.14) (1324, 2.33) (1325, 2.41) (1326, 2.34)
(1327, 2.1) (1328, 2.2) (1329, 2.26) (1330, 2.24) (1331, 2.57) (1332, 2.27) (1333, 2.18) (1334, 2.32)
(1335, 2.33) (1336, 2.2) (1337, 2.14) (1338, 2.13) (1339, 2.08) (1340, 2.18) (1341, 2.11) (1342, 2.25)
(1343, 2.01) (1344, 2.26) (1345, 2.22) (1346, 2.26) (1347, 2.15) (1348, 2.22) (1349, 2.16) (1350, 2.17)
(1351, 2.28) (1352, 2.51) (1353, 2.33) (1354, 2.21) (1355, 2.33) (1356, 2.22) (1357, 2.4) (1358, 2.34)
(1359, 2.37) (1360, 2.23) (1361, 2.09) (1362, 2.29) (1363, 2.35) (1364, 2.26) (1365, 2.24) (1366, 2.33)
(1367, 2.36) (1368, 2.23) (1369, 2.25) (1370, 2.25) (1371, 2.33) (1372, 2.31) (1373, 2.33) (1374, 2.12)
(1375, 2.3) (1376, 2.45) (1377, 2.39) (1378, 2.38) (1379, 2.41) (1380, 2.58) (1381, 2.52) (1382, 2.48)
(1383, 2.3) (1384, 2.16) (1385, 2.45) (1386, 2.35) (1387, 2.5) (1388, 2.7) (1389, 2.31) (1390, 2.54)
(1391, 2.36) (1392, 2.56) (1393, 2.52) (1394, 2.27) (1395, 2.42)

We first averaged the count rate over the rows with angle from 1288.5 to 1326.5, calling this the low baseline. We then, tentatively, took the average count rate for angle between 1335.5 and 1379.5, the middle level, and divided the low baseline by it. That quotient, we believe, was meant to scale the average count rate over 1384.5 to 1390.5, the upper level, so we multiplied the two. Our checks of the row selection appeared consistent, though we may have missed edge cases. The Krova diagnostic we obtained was 2.34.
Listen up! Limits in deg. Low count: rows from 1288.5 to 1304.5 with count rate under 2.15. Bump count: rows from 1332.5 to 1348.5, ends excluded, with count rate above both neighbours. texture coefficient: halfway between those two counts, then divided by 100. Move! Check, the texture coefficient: 0.095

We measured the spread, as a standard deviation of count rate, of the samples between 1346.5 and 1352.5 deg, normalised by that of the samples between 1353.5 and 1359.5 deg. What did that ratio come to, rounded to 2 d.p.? 1.74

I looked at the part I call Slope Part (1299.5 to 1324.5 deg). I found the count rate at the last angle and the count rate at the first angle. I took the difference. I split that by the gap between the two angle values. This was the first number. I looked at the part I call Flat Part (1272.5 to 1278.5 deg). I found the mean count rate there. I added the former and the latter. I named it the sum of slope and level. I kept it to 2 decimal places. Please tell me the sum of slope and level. 2.11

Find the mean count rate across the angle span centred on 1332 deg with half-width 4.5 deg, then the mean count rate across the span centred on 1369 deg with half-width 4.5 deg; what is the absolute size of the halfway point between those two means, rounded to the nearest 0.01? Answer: 2.29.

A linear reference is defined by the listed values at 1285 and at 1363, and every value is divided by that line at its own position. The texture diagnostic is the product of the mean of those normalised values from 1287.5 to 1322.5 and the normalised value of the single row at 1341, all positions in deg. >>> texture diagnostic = 0.95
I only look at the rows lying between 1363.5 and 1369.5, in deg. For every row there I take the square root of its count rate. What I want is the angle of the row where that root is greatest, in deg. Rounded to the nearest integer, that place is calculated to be 1367 deg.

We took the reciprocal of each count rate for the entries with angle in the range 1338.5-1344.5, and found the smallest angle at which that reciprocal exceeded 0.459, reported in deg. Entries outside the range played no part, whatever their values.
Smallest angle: 1339 deg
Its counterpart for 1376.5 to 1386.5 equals 1384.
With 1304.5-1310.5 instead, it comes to 1305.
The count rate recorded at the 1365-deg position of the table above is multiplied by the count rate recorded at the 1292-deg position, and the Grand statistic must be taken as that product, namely 4.6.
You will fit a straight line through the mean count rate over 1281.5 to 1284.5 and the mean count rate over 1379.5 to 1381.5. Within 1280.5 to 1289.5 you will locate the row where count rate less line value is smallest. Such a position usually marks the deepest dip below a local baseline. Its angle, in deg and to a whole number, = 1285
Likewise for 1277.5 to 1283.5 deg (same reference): 1282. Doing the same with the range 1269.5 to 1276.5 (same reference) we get 1276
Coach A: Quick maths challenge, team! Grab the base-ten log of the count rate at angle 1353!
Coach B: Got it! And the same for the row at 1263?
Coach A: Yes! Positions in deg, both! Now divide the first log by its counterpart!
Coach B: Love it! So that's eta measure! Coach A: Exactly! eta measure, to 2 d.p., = 1.08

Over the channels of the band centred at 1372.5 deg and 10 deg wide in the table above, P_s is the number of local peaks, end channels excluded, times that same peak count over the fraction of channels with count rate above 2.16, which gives 10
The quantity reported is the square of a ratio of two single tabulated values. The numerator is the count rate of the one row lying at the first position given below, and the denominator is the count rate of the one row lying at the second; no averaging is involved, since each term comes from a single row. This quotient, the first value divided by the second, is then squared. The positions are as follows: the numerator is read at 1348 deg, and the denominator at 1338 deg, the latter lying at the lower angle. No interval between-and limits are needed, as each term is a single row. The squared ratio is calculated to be 1.1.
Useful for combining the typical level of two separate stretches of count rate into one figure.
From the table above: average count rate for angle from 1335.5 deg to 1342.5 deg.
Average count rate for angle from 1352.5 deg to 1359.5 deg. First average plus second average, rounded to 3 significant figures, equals 4.47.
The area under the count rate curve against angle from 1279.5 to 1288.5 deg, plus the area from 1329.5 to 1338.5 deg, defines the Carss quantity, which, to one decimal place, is 39.3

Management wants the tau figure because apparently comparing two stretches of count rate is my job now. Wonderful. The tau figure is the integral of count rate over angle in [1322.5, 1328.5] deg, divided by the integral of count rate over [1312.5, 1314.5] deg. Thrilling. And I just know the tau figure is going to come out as 3.1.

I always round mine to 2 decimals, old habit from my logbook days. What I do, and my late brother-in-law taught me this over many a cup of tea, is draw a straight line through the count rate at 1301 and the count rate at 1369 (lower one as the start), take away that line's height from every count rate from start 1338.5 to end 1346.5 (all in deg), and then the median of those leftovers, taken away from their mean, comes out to -0.03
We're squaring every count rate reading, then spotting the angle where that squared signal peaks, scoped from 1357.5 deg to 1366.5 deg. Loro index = 1359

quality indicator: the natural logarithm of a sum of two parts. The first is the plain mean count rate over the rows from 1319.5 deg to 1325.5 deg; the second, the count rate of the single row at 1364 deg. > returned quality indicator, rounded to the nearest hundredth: 1.52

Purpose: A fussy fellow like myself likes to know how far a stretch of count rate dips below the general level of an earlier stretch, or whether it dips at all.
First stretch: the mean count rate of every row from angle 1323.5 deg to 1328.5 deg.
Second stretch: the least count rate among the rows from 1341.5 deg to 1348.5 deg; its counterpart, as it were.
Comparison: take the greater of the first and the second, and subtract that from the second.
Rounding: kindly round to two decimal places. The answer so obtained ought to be -0.27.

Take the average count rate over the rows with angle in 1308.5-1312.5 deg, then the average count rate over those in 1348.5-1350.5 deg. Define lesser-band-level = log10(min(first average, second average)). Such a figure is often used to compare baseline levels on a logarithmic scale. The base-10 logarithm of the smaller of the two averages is 0.34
